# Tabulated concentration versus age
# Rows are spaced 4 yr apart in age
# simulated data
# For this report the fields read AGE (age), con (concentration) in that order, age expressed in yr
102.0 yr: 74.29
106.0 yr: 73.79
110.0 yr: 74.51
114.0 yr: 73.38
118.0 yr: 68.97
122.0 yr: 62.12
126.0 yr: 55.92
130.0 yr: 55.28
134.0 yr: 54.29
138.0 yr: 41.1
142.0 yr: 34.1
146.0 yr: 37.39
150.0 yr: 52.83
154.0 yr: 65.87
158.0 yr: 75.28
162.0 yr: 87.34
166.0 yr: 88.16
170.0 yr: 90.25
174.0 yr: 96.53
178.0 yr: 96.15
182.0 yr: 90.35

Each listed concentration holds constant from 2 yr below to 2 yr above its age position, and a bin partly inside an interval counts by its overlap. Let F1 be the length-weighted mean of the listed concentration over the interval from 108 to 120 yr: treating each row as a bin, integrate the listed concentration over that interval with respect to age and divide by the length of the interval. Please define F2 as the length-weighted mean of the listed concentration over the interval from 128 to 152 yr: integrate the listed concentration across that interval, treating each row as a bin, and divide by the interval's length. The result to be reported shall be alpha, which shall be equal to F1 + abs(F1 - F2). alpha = 99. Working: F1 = 72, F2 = 46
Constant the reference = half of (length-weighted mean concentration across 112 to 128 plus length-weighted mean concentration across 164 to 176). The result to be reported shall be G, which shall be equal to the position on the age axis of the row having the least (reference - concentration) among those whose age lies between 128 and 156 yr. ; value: 154.0 yr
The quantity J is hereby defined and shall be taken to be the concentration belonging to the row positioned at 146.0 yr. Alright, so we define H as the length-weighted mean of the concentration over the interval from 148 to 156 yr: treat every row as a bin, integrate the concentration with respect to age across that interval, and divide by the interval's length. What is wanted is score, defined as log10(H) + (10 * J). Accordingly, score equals 376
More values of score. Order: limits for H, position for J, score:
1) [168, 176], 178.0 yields 963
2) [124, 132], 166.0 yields 883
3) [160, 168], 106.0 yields 740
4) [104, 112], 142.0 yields 343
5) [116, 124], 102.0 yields 745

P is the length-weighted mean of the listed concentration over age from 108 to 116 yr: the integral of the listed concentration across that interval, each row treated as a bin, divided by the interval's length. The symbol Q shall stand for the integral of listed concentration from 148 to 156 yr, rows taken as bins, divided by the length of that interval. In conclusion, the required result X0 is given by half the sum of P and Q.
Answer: 67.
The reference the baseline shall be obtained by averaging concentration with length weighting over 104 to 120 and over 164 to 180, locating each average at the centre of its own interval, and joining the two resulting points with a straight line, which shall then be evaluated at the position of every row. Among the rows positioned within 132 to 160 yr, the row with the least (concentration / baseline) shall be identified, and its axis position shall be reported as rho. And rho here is 142.0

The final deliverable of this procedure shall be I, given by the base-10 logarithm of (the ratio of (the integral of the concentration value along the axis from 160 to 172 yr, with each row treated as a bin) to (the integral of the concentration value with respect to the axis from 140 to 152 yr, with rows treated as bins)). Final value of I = 0.33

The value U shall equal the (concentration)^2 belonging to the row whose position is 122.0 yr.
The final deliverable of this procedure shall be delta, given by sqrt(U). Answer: 62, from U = 3859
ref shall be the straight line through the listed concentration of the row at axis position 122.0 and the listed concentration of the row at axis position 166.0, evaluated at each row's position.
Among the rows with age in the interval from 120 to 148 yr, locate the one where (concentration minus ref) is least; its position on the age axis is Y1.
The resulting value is 142.0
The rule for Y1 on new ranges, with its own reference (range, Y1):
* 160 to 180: 170.0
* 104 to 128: 126.0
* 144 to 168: 146.0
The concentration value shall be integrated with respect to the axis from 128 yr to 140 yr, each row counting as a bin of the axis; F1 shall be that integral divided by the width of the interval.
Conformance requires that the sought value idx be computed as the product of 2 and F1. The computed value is 100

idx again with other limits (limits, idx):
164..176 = 183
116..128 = 125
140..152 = 83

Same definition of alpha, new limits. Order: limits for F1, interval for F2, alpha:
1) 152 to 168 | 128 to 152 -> 112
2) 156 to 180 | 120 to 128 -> 119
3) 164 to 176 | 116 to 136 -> 124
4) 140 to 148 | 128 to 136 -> 55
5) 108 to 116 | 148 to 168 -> 74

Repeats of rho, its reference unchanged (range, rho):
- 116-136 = 134.0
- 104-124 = 122.0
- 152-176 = 154.0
